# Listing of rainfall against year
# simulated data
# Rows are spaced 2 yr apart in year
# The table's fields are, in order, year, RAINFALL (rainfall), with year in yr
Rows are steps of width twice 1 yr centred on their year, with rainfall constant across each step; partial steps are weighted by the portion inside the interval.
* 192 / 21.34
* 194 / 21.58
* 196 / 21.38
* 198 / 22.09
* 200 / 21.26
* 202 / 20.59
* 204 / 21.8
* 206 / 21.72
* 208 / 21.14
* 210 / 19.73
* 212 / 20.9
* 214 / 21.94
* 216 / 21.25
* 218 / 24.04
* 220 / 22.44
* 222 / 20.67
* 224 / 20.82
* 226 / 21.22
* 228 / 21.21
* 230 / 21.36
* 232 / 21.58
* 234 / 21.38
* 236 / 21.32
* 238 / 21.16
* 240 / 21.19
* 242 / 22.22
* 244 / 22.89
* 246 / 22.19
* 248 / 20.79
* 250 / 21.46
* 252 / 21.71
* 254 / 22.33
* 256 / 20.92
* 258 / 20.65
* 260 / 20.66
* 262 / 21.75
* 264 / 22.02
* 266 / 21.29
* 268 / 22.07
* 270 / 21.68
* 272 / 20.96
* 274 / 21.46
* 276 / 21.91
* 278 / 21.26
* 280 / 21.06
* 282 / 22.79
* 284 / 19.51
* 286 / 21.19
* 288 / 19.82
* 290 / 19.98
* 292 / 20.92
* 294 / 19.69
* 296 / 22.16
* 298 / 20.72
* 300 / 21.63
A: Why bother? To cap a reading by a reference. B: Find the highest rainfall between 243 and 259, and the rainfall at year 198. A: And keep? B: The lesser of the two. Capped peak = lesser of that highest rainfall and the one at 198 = 22.09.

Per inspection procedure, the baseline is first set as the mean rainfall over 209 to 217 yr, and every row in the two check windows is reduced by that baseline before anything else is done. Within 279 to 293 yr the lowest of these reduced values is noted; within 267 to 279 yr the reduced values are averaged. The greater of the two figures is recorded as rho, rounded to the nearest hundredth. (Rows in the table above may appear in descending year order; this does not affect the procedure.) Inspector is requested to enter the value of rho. 0.60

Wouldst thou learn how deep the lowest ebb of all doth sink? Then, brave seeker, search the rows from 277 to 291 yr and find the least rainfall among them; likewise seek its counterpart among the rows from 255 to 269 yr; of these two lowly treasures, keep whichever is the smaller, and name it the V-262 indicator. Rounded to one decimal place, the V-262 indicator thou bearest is 19.5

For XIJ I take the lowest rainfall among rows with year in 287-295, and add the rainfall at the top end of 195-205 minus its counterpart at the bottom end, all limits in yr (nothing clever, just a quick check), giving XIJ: 20.1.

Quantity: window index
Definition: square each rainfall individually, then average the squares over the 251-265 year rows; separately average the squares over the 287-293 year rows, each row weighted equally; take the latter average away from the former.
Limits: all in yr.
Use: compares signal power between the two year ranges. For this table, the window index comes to 50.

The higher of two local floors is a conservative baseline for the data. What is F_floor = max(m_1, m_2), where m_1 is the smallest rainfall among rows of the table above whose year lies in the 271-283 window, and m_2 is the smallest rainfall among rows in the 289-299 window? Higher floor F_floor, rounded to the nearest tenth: 21.0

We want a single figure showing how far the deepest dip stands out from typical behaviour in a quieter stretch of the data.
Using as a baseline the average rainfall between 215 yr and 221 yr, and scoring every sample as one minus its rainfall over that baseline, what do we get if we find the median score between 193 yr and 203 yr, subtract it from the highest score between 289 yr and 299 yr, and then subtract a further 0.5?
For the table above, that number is -0.425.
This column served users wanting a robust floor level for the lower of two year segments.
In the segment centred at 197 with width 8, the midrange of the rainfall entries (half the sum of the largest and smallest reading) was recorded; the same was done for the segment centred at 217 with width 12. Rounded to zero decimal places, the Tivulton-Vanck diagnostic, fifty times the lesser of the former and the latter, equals 1084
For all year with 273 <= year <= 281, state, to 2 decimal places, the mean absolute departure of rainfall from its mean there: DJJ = 0.26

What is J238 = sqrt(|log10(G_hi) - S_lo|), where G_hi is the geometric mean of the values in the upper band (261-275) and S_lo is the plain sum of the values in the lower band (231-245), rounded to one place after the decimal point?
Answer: 12.3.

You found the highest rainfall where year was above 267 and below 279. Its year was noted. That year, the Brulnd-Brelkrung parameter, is 268 yr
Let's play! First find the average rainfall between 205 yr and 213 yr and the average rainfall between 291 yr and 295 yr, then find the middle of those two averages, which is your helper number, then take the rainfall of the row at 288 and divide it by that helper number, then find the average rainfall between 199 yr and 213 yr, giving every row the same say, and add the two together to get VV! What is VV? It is 22.0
